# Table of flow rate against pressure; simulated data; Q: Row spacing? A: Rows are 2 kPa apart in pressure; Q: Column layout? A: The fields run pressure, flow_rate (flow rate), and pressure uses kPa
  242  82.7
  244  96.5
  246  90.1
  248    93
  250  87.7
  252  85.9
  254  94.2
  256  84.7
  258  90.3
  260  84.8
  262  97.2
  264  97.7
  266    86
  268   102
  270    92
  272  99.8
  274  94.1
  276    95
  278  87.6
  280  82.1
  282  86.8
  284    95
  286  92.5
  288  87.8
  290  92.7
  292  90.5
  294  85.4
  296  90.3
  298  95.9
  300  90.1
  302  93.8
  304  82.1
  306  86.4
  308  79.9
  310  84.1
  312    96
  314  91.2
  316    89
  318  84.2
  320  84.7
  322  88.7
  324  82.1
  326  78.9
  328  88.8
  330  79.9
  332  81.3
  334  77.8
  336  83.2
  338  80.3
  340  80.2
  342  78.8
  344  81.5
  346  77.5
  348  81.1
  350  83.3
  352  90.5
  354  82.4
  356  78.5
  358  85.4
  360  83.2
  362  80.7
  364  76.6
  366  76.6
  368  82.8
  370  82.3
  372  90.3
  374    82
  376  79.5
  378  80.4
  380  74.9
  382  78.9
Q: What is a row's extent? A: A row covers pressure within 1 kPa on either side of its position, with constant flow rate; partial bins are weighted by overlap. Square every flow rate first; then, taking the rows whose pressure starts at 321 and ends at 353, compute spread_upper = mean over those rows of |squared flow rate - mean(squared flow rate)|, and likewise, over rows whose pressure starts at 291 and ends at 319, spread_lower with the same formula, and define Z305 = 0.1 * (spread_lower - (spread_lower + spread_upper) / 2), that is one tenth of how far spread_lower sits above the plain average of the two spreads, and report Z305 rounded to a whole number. 11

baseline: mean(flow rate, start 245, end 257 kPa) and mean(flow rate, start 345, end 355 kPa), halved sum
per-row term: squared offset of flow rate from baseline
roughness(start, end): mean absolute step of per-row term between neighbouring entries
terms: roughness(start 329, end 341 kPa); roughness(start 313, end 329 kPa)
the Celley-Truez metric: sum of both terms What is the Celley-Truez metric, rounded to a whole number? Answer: 47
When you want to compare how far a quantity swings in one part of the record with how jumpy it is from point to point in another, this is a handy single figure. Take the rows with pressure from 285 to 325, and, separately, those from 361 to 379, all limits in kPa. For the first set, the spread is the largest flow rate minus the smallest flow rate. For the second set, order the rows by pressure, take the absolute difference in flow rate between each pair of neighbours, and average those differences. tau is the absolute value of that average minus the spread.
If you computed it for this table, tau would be 12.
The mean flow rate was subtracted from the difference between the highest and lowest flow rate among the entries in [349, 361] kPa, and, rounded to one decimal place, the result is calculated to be -71.9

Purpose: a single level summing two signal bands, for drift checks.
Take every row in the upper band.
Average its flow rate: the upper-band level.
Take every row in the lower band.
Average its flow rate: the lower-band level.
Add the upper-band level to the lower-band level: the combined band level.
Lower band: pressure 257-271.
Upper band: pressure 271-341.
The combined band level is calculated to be 180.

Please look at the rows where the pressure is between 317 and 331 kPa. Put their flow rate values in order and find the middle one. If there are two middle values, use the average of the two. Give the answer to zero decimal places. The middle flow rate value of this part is 84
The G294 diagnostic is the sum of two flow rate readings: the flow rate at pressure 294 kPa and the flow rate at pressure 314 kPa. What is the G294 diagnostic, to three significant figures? 177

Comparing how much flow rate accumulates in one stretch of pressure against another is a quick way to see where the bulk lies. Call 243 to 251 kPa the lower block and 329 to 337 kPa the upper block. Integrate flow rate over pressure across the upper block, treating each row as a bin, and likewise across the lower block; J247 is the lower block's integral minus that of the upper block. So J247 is 90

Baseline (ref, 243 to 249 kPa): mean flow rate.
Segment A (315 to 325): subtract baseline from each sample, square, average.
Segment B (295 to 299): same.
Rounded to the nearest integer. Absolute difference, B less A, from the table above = 55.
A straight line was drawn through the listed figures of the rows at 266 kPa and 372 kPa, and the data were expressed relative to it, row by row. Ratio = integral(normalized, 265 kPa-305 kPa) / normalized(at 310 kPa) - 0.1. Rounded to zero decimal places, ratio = 44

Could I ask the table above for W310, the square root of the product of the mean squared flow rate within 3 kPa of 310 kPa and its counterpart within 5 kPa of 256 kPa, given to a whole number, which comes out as 7655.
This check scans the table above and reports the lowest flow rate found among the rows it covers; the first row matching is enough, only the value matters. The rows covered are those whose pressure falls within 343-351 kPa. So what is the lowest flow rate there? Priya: 77.5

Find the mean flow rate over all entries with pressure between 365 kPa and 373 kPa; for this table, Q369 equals 83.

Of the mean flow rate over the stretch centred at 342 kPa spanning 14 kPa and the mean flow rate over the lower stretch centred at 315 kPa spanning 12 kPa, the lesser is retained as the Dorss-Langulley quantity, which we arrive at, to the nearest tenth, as 80.4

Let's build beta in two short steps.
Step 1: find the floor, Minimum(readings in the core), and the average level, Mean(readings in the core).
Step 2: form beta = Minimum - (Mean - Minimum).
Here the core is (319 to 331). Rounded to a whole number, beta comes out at 74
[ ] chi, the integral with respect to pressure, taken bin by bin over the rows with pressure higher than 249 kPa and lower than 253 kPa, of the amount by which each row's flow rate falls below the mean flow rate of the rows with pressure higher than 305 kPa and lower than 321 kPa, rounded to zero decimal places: 1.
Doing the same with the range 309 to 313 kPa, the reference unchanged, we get -12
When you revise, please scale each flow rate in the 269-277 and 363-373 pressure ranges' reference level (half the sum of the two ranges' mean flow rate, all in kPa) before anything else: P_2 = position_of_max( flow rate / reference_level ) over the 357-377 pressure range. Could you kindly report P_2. 372 kPa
